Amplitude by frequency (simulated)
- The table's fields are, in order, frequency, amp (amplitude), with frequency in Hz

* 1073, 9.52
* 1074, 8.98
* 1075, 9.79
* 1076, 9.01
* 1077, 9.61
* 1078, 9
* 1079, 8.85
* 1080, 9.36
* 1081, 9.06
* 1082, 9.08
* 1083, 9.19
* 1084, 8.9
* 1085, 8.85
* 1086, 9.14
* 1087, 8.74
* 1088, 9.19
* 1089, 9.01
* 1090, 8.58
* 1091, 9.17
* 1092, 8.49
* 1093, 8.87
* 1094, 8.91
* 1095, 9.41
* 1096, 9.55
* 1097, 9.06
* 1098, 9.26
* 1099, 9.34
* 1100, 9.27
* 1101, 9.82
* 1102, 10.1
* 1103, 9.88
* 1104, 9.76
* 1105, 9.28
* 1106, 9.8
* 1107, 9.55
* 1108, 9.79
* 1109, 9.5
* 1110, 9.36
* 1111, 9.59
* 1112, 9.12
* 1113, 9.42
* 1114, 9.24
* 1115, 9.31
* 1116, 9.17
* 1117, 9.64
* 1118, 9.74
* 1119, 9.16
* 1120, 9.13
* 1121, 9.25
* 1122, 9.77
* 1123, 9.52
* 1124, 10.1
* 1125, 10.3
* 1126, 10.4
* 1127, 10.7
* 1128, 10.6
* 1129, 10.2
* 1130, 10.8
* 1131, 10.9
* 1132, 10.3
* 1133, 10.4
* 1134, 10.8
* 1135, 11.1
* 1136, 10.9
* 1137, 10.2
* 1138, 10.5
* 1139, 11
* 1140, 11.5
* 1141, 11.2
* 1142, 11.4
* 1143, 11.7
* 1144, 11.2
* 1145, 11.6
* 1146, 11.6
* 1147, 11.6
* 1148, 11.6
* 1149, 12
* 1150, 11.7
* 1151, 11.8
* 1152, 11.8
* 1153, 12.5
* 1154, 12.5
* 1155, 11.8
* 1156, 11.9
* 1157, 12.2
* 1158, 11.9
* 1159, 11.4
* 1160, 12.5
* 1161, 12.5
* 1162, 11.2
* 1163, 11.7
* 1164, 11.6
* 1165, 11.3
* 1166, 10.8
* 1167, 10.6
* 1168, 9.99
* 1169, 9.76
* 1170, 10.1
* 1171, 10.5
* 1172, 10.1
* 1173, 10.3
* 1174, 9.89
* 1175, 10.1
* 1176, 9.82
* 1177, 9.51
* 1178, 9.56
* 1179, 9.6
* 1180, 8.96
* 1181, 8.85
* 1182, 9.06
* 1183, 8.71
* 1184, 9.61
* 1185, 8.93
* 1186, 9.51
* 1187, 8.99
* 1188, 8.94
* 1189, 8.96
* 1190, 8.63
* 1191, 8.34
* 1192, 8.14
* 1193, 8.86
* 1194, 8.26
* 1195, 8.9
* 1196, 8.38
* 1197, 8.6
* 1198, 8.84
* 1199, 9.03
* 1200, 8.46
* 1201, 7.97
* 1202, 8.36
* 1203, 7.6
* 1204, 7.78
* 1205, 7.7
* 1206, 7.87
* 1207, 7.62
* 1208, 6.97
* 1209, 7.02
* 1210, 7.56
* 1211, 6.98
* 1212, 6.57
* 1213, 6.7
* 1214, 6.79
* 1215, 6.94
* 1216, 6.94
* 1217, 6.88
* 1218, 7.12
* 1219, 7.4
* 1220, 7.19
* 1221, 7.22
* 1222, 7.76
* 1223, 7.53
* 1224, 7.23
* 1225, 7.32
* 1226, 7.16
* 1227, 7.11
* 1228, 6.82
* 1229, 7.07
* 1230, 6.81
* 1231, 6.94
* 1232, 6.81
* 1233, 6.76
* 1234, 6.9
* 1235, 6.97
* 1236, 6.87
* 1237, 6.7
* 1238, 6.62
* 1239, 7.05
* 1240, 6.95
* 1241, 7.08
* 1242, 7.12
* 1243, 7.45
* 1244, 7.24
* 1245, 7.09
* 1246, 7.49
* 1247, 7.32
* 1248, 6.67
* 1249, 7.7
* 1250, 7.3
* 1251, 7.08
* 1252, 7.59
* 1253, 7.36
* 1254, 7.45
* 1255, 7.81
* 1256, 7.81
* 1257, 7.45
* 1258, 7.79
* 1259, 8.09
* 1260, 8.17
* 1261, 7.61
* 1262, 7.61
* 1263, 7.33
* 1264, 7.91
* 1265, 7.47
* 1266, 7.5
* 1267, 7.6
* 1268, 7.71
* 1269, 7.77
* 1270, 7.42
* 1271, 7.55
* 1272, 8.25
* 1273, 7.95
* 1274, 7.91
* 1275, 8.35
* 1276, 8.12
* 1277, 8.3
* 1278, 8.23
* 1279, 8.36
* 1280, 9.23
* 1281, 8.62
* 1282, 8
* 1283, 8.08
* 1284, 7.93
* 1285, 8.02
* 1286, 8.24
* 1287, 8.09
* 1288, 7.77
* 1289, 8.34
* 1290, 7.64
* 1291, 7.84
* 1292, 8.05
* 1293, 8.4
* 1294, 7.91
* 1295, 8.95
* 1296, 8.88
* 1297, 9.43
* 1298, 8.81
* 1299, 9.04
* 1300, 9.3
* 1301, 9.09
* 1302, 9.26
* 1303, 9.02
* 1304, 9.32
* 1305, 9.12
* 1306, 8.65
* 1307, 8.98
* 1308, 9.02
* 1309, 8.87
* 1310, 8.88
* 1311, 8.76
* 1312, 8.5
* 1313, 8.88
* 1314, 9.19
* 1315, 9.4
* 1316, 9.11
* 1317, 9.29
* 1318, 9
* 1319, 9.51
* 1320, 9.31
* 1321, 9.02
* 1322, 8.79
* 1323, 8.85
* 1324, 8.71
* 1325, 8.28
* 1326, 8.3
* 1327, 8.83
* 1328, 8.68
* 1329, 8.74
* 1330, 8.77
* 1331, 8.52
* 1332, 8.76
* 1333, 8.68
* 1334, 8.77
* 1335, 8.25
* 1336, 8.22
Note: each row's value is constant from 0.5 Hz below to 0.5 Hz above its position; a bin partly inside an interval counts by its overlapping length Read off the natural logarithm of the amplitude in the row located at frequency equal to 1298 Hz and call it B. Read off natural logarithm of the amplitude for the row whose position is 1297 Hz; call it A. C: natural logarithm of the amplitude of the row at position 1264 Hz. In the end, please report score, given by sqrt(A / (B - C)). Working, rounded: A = 2.24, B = 2.18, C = 2.07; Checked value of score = 4.6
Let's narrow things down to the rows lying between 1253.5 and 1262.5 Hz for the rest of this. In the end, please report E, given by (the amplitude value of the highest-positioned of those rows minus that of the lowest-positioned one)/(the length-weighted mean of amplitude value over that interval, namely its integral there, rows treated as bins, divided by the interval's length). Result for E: 0.02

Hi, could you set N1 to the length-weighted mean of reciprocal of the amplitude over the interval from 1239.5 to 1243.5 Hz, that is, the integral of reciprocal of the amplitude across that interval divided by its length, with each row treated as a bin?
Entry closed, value 0.140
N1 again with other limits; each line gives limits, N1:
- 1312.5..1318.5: 0.109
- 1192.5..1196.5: 0.116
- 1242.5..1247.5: 0.137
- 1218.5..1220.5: 0.137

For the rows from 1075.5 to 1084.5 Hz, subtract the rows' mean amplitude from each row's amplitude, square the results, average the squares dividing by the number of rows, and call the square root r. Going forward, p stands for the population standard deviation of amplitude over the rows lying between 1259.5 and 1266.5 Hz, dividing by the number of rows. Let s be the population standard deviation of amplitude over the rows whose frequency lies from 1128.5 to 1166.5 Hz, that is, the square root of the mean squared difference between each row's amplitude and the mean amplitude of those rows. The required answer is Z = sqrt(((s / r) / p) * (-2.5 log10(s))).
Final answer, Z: 2.29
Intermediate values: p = 0.27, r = 0.22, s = 0.63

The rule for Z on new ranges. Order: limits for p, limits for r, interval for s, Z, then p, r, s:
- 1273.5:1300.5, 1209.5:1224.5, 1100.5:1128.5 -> 1.57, 0.49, 0.33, 0.44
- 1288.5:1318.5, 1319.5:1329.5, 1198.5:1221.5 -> 1.56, 0.47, 0.29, 0.61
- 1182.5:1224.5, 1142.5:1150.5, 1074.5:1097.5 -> 1.52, 0.84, 0.20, 0.31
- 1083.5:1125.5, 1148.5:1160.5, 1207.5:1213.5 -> 1.70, 0.40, 0.34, 0.31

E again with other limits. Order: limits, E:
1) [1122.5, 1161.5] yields 0.26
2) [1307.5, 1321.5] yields 0.00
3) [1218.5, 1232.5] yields -0.08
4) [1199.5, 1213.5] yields -0.23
